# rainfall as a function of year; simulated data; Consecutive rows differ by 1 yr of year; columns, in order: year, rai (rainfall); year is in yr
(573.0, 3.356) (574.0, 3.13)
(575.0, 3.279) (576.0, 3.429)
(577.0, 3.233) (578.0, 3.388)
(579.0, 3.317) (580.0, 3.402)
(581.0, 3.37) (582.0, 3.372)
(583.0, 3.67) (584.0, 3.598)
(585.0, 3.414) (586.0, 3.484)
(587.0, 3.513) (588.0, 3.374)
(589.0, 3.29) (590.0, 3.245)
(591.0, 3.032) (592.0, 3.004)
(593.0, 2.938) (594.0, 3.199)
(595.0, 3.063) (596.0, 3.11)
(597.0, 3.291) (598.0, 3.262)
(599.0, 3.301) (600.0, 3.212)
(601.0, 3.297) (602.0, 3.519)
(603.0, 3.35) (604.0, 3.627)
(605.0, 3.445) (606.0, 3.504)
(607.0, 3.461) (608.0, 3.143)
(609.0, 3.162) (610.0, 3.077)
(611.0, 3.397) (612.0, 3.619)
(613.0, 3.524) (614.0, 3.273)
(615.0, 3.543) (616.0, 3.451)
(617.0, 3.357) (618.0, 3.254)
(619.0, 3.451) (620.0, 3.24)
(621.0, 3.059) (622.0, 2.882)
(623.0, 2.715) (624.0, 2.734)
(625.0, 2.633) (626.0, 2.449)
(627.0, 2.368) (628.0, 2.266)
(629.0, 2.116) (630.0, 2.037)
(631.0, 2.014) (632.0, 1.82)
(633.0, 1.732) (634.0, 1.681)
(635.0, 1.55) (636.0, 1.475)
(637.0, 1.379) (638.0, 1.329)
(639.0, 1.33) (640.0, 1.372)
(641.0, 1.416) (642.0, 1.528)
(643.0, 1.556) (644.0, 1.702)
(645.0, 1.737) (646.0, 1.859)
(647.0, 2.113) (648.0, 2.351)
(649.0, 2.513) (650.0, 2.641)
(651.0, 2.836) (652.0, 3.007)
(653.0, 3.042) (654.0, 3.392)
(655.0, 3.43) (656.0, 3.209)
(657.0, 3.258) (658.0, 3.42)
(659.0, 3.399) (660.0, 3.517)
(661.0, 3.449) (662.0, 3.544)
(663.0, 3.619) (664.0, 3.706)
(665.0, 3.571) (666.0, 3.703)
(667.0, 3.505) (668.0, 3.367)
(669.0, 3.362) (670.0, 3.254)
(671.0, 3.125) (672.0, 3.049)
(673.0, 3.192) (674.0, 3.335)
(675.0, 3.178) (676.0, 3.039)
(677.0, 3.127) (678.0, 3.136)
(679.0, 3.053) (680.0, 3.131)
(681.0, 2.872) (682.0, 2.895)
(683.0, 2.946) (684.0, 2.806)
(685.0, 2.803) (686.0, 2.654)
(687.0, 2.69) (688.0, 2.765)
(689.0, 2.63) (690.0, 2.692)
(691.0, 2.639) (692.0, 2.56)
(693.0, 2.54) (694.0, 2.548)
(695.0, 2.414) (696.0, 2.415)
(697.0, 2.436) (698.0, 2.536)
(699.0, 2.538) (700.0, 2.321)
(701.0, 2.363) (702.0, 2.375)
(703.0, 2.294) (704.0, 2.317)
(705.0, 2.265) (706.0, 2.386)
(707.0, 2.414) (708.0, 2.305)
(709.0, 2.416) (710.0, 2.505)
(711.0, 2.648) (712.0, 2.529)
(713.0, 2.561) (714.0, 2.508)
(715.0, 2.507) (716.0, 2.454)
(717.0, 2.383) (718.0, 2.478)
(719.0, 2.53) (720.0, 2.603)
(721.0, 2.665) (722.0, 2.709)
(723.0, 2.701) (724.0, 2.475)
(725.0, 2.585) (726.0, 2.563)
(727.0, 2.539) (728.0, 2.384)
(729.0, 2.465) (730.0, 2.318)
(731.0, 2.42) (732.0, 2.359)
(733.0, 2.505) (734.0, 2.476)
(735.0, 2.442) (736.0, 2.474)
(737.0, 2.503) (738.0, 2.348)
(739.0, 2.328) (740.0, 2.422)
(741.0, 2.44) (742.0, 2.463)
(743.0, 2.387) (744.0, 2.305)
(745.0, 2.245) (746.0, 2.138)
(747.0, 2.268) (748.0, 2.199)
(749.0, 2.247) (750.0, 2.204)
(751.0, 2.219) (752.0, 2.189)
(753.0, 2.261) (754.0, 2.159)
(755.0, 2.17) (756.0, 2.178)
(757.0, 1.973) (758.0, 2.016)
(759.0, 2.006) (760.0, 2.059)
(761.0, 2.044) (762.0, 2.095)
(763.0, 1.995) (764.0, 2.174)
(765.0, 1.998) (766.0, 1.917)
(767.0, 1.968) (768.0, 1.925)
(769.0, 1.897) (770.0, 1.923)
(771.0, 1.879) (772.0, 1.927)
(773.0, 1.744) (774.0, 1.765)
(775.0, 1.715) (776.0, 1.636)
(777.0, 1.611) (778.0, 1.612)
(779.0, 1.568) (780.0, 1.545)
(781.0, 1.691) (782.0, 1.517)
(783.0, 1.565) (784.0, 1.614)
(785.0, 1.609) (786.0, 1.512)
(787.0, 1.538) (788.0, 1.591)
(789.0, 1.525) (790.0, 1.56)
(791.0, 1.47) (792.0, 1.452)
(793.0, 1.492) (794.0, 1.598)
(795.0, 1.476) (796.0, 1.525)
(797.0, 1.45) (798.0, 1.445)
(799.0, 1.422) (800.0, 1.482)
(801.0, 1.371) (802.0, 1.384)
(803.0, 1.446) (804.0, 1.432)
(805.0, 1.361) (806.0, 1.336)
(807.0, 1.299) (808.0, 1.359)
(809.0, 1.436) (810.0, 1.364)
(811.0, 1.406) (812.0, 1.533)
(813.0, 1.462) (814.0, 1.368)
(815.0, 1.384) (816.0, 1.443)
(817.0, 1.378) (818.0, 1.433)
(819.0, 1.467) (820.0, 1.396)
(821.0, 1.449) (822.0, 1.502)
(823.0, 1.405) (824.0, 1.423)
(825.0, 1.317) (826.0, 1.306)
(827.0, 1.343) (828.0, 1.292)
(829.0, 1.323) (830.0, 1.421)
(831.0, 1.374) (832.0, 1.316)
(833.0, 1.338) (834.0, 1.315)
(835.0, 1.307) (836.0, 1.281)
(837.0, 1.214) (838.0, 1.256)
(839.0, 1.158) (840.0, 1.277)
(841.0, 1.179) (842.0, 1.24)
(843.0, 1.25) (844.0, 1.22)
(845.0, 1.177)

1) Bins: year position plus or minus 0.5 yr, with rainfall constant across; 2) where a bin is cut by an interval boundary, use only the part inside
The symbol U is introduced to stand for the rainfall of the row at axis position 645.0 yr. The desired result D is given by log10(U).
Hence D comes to 0.24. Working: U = 1.737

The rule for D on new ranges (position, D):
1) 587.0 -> 0.55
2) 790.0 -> 0.19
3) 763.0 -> 0.30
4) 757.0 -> 0.30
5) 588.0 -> 0.53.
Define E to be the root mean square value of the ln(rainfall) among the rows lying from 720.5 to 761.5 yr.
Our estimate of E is 0.85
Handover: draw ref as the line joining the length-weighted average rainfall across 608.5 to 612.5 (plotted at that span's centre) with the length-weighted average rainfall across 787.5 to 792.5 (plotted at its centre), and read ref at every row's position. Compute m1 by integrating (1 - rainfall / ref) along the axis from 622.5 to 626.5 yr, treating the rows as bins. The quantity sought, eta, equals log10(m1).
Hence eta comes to -0.2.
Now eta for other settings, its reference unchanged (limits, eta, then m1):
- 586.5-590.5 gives -0.7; 0.2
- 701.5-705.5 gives -0.9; 0.1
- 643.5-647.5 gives 0.2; 1.5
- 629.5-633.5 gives 0.2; 1.6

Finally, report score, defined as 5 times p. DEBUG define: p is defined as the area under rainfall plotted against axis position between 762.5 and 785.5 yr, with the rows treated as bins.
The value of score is 204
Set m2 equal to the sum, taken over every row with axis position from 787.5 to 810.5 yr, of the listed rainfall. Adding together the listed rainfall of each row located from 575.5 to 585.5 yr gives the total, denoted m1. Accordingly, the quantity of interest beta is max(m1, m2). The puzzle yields 34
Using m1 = 34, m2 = 33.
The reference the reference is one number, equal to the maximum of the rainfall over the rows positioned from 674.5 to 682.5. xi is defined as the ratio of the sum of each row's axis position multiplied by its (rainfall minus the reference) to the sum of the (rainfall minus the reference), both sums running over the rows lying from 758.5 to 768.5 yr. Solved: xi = 763.6 yr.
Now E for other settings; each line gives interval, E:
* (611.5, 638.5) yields 0.94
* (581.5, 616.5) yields 1.20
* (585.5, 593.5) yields 1.17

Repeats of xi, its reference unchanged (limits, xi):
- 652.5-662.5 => 659.1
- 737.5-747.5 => 742.7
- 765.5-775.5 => 770.7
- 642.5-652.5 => 646.0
